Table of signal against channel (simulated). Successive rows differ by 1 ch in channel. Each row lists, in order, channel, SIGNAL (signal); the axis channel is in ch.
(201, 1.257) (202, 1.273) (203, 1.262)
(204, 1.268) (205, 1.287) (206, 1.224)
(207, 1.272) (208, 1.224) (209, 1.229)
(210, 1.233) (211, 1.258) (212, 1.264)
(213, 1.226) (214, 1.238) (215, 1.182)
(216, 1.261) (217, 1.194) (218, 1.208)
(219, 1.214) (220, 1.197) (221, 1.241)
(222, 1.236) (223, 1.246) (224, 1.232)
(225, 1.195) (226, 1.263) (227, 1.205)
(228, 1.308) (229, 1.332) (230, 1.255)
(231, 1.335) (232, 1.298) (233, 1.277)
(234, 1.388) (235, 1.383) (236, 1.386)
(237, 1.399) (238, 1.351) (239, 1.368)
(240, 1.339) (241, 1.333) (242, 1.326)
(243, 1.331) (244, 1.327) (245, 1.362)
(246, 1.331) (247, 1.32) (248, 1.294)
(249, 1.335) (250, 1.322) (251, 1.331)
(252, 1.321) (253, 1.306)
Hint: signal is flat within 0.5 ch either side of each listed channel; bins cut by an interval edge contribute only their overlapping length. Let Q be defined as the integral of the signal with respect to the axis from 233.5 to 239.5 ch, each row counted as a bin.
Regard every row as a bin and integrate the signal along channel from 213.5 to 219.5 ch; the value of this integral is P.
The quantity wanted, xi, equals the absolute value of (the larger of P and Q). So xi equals 8.3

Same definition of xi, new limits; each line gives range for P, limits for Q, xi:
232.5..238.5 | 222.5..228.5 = 8.2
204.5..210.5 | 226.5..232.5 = 7.7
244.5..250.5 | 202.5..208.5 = 8.0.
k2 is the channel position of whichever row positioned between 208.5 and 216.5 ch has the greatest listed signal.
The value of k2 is 212 ch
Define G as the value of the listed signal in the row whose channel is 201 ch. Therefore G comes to 1.257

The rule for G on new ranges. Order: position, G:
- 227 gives 1.205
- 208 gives 1.224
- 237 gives 1.399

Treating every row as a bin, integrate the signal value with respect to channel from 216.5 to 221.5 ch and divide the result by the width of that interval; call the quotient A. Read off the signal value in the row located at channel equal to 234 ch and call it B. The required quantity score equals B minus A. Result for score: 0.18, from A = 1.211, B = 1.388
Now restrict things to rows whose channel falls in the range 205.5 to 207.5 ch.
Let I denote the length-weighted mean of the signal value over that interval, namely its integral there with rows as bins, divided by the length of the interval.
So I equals 1.25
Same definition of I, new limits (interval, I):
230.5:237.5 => 1.35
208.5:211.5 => 1.24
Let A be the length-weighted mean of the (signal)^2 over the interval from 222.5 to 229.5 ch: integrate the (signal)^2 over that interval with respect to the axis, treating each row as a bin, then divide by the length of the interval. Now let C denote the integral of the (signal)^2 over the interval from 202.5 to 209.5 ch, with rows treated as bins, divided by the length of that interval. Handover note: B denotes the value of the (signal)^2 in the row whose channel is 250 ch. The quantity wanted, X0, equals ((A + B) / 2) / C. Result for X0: 1.06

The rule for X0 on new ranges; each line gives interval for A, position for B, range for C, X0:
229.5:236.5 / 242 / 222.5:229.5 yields 1.12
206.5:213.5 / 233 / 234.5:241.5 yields 0.85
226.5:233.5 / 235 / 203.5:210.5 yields 1.15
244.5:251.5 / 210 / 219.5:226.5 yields 1.08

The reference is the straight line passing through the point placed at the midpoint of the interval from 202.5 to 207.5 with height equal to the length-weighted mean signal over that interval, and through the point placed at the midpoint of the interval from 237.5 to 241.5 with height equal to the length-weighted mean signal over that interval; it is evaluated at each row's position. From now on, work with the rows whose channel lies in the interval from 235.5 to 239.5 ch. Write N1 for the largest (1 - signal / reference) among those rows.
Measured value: -0.005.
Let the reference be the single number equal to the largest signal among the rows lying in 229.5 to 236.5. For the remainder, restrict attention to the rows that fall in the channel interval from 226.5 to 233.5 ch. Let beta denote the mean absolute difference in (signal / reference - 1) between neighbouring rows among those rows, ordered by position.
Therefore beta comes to 0.041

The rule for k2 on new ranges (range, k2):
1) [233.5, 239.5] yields 237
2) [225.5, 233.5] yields 231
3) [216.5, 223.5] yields 223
